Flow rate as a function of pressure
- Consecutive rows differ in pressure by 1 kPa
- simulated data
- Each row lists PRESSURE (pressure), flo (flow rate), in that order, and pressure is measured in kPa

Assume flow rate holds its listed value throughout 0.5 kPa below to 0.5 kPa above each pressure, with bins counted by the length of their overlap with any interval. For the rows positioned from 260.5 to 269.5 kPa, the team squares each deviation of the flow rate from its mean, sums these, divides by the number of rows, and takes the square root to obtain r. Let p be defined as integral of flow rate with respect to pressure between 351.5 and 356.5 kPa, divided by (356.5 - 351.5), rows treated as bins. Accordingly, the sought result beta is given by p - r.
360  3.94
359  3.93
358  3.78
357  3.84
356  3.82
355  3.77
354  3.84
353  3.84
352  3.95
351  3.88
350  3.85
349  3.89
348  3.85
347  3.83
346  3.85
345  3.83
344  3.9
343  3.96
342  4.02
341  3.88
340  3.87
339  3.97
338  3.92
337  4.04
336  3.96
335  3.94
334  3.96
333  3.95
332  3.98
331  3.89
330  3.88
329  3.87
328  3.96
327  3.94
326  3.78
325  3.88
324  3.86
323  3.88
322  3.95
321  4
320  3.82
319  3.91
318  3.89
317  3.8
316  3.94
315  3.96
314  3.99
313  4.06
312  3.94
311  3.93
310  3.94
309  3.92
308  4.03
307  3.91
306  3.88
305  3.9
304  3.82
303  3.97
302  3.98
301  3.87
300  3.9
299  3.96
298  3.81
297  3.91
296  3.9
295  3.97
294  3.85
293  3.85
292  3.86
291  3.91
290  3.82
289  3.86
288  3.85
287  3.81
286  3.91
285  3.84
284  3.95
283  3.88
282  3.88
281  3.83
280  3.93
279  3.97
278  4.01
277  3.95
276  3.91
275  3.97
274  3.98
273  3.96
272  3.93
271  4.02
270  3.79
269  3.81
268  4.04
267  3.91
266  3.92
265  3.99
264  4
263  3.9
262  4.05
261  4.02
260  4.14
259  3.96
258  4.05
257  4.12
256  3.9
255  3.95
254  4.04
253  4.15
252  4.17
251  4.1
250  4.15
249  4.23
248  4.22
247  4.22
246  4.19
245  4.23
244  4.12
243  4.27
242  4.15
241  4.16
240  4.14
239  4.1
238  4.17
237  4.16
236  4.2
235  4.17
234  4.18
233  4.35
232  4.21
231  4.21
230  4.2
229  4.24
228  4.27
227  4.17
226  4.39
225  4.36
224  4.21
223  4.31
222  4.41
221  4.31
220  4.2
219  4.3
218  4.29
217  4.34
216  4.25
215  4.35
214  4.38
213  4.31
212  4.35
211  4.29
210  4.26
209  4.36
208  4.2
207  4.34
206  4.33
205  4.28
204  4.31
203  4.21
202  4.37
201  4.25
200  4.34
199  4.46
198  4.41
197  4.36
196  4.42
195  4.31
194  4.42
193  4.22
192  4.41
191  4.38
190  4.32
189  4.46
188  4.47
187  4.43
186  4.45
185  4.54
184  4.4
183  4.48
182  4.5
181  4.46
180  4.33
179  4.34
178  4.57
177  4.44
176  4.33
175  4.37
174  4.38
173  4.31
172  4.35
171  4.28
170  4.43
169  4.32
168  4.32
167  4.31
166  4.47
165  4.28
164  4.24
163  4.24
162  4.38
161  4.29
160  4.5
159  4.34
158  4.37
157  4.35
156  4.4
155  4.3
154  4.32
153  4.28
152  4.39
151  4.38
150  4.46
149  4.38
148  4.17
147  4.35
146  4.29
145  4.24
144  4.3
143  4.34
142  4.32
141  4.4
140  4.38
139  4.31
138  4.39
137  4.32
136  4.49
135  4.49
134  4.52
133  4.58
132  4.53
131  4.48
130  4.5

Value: 3.8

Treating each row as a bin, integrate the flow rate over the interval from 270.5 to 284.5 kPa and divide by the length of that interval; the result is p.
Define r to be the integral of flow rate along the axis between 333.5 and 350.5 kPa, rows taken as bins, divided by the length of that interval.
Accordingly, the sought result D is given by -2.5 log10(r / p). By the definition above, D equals 0.01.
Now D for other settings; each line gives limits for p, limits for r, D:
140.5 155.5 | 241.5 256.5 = 0.05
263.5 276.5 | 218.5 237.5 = -0.08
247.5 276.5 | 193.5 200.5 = -0.10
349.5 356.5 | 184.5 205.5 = -0.14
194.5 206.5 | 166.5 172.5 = 0.00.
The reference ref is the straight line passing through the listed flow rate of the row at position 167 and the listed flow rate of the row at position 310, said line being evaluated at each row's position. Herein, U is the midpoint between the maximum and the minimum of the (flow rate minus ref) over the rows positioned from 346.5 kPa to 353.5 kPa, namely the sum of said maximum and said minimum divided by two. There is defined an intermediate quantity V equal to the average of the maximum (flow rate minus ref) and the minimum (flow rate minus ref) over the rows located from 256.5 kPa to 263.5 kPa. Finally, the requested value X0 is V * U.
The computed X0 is -0.0024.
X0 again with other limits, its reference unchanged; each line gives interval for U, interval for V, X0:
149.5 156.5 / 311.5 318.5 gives 0.0001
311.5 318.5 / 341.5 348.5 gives 0.0002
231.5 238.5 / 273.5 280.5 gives -0.0079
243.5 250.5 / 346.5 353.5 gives 0.0037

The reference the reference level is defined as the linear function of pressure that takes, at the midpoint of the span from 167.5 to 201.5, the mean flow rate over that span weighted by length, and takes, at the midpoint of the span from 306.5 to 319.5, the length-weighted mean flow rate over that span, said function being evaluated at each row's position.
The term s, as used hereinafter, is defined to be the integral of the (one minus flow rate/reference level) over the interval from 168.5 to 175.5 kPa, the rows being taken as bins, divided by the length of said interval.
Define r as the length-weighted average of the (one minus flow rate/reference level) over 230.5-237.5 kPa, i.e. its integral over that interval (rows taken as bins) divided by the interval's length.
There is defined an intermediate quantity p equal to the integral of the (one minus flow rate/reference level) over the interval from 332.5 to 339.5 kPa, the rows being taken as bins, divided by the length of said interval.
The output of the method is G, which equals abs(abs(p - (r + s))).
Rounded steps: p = -0.027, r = 0.001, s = 0.019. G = 0.047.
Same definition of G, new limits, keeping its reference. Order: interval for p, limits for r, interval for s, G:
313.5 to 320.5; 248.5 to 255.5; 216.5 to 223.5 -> 0.006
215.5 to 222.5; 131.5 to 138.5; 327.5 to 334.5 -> 0.014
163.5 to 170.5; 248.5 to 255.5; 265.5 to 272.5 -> 0.028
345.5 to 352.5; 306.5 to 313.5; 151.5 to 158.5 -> 0.045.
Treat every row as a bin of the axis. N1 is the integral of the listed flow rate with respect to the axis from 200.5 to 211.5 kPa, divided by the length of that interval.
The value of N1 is 4.29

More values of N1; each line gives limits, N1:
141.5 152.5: 4.33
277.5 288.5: 3.90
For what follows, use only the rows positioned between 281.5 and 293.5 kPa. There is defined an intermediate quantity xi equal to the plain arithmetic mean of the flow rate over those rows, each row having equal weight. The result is 3.87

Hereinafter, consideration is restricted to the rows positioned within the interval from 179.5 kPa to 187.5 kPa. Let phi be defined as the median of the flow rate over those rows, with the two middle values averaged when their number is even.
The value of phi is 4.5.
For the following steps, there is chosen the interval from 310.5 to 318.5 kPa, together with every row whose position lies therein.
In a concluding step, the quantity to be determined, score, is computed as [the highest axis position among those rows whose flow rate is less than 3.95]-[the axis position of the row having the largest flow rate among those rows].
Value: 5 kPa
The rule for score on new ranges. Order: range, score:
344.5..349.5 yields 0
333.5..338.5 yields 1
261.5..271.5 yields 8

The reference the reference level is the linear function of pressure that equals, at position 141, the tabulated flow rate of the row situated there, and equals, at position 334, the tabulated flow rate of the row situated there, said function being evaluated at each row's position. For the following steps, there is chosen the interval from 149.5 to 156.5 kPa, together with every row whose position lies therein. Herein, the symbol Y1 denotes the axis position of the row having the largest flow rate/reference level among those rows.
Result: 150 kPa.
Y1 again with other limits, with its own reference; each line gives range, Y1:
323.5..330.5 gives 328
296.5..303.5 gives 302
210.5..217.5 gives 214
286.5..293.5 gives 291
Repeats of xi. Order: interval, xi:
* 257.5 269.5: 3.98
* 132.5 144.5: 4.40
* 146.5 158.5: 4.35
